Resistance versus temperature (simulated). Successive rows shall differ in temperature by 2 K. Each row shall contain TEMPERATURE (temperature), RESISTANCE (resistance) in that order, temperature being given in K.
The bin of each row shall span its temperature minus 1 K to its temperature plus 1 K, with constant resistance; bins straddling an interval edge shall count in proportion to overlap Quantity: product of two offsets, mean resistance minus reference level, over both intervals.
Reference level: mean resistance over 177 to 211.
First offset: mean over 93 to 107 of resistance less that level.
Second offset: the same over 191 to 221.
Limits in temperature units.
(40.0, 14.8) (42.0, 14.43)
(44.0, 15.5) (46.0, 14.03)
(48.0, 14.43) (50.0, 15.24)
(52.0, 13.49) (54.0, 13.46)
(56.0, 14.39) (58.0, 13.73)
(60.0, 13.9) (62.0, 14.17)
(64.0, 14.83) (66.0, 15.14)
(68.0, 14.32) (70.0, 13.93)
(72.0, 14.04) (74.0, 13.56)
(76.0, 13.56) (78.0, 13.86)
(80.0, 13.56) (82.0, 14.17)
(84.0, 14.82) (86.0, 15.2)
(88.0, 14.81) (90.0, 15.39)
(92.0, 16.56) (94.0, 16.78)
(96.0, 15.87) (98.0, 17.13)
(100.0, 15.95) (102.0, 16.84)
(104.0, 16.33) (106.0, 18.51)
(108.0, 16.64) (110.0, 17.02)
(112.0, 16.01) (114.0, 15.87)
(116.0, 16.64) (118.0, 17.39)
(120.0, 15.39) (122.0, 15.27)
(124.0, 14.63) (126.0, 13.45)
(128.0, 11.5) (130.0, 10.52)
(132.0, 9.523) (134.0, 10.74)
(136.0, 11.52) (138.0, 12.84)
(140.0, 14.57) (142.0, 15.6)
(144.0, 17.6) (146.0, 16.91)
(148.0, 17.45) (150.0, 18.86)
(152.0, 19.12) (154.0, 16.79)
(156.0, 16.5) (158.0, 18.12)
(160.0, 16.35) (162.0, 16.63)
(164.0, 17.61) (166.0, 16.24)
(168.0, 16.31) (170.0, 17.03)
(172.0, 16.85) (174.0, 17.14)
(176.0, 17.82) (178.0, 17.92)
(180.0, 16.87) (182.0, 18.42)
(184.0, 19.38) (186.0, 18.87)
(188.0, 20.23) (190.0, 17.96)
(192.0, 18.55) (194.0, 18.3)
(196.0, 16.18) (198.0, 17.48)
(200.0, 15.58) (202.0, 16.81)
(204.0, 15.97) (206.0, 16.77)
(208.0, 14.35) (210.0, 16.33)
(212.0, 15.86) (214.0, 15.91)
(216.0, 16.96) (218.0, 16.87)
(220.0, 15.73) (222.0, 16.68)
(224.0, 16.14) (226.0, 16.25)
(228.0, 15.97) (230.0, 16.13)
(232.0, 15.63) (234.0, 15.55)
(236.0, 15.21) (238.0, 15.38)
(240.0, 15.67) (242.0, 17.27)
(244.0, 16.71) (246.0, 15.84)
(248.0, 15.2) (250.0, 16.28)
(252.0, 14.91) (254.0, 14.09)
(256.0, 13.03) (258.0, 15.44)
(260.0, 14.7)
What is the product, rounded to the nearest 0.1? 0.6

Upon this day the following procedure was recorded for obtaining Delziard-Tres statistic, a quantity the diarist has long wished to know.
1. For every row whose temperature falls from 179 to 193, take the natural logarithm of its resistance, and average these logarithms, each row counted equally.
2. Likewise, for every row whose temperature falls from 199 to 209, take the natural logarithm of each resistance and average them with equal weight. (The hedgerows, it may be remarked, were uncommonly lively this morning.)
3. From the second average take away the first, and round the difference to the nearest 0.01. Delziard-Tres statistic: -0.16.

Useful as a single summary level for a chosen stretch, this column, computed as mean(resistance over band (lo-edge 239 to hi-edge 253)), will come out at 16.0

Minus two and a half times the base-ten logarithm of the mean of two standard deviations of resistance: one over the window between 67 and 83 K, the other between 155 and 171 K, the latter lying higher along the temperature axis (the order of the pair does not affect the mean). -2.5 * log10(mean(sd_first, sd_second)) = 0.8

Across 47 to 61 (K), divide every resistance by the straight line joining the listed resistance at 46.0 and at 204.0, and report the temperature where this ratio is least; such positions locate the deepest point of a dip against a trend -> 54.0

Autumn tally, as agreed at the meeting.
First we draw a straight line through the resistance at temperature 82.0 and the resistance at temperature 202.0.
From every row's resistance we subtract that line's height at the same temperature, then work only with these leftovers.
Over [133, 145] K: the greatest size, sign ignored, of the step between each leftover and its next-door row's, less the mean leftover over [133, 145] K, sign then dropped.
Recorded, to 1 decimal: 3.6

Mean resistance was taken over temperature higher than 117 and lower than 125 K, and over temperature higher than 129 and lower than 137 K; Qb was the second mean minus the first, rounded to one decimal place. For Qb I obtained -5.1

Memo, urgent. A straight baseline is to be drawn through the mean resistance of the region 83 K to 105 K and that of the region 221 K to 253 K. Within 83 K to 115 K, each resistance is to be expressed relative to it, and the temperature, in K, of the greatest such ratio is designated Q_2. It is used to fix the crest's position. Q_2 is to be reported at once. 106.0 K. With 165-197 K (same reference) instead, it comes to 188.0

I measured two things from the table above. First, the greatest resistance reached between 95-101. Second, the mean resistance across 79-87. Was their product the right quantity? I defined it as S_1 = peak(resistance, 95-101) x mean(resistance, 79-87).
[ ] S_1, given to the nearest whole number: 247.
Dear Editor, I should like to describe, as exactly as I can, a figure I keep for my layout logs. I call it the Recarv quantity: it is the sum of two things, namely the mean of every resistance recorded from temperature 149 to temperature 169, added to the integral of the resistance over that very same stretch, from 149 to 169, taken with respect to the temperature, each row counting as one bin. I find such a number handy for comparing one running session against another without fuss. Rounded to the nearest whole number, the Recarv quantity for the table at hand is 362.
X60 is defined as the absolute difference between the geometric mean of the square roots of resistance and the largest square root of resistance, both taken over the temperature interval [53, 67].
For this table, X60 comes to 0.120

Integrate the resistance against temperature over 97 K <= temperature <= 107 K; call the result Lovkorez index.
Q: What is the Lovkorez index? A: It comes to 170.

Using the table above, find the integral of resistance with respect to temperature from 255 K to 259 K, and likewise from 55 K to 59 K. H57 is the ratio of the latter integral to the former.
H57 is 0.99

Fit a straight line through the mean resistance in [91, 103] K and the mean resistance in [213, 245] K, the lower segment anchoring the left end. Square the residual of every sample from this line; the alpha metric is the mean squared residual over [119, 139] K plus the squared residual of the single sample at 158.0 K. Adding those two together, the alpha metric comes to 22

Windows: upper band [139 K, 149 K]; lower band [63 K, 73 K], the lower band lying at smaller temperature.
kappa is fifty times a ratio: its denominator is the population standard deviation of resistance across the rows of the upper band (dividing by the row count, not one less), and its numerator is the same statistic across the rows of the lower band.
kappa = 20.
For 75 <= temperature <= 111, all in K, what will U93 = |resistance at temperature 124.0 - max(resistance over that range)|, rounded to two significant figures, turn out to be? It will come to 3.9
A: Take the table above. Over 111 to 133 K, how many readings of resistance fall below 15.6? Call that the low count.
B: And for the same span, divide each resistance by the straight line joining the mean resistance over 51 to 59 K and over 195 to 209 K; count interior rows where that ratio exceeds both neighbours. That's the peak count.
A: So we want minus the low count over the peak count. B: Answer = -7.0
